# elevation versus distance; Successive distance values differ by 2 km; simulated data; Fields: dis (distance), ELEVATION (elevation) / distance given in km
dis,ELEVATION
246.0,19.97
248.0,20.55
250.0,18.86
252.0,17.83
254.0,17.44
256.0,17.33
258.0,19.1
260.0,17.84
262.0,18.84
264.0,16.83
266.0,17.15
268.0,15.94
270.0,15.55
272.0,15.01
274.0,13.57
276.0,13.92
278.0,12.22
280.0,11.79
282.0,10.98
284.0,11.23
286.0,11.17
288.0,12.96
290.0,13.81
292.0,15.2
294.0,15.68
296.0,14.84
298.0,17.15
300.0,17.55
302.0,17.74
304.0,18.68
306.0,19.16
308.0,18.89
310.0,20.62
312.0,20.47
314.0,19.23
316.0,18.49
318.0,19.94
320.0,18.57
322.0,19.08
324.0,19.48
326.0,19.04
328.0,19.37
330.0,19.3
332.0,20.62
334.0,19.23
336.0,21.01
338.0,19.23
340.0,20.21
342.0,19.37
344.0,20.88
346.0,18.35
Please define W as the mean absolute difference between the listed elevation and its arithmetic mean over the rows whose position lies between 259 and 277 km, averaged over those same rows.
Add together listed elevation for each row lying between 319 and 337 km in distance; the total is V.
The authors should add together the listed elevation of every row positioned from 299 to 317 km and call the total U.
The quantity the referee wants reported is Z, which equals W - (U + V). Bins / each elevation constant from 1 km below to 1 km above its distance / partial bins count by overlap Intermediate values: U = 171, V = 176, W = 1.4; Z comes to -345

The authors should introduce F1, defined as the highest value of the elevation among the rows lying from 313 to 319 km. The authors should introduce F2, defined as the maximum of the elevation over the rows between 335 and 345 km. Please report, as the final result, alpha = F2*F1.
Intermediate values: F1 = 19.94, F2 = 21.01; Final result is 419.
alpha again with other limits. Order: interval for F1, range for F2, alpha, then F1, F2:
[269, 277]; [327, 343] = 327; 15.55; 21.01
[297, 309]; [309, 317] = 395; 19.16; 20.62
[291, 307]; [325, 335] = 395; 19.16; 20.62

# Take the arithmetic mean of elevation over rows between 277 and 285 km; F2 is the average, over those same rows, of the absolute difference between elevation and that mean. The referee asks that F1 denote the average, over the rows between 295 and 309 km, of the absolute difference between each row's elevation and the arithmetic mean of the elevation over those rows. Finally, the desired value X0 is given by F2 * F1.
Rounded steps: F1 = 1.03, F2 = 0.45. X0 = 0.46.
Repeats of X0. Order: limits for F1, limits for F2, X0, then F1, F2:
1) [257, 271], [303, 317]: 0.74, 1.09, 0.68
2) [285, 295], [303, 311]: 0.87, 1.36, 0.64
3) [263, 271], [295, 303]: 0.62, 0.62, 0.99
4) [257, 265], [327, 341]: 0.53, 0.82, 0.65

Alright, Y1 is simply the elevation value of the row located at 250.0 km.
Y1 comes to 18.86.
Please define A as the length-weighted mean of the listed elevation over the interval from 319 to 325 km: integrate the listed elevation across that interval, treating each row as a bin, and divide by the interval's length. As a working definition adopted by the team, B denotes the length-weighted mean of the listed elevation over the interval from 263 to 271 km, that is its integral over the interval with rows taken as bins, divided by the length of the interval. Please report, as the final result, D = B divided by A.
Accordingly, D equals 0.86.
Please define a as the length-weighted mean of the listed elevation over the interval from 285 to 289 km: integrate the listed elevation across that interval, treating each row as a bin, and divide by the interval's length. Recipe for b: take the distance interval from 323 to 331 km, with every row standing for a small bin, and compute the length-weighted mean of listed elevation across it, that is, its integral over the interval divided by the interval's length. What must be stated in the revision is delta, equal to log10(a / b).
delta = -0.20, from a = 12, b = 19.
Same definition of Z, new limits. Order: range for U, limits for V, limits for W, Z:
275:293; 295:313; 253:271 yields -278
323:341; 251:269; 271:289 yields -335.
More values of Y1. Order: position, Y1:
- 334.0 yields 19.23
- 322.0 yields 19.08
